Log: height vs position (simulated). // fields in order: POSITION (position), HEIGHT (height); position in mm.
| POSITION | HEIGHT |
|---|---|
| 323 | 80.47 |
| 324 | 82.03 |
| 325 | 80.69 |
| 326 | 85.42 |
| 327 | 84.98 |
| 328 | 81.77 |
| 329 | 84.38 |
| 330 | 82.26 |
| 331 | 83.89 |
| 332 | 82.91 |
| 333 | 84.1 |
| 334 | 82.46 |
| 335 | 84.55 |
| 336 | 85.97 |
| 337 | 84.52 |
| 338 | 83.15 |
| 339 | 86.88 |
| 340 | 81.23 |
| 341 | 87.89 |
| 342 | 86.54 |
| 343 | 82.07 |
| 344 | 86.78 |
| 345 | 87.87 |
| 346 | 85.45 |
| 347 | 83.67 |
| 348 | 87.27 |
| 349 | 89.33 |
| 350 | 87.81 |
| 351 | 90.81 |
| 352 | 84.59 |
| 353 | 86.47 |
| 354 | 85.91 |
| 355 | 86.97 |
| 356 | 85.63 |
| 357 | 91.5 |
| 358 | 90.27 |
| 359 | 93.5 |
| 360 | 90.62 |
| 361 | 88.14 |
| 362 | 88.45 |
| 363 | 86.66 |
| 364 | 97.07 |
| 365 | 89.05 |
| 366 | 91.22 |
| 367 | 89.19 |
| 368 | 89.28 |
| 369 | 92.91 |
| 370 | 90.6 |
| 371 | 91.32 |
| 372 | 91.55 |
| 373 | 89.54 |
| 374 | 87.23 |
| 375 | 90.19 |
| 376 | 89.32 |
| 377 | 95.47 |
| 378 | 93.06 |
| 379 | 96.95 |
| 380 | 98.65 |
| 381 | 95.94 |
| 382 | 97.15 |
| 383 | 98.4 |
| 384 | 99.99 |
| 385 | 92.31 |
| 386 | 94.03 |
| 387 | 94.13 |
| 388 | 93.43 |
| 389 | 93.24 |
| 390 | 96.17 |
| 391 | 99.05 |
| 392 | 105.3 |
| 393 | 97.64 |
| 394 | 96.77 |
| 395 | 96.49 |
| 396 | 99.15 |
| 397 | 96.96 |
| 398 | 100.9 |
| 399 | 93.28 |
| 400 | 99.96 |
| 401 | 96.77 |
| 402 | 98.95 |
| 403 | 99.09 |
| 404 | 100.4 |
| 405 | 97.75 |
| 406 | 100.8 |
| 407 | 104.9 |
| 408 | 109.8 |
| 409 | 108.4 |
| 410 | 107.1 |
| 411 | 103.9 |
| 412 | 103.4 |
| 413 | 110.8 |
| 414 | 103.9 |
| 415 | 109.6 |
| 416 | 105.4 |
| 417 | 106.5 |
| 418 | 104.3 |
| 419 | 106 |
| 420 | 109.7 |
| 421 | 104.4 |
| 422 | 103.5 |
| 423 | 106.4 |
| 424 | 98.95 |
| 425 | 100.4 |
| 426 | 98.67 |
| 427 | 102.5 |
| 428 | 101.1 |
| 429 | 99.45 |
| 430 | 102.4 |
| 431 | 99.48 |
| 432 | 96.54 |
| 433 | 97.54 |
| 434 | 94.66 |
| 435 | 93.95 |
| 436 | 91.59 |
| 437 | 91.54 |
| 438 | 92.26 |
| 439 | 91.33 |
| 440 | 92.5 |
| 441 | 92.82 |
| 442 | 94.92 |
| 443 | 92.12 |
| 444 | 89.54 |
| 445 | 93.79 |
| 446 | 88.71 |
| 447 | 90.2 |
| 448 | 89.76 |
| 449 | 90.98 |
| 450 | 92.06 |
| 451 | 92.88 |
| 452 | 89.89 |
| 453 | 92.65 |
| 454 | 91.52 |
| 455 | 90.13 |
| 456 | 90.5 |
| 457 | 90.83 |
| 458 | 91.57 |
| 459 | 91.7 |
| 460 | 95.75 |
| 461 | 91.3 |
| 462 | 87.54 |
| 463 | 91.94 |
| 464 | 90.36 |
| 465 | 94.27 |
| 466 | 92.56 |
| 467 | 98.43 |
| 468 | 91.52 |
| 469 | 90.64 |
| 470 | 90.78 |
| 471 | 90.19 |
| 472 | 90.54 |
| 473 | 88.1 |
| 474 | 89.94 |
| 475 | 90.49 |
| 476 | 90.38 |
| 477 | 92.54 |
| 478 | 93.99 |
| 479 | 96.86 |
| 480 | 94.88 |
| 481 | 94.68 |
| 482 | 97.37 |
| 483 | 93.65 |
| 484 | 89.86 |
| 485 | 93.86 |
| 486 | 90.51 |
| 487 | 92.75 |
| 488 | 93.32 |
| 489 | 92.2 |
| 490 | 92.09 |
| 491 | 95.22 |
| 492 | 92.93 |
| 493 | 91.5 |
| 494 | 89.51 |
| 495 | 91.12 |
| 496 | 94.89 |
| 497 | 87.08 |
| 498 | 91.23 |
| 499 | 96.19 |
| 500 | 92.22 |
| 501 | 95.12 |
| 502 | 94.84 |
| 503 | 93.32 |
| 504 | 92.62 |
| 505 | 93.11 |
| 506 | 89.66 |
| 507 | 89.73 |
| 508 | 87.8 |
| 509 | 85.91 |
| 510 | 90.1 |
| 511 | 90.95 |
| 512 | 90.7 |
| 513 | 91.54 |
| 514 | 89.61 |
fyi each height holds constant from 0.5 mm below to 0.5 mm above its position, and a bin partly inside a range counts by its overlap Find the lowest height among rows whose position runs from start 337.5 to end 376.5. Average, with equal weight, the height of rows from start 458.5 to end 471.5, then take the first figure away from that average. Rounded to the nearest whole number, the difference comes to 11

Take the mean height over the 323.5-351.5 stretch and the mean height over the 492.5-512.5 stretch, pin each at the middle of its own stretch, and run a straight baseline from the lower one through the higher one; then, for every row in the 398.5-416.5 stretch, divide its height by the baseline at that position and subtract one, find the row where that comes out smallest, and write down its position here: 399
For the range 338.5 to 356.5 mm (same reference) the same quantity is 340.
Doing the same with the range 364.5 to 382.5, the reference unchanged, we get 374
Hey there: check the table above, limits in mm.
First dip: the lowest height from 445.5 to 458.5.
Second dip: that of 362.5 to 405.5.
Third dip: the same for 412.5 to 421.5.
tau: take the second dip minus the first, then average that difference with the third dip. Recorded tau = 51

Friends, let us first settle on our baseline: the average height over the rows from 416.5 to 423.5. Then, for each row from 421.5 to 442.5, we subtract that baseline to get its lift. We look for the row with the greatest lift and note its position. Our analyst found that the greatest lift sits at 423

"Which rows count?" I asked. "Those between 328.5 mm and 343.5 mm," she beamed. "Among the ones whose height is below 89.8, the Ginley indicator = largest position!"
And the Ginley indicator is 343 mm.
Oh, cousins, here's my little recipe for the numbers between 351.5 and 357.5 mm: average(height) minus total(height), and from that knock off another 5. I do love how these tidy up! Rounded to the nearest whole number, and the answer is -439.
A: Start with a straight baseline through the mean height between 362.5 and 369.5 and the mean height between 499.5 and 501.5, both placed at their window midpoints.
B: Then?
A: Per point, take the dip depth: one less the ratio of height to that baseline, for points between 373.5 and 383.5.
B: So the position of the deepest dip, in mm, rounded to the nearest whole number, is 374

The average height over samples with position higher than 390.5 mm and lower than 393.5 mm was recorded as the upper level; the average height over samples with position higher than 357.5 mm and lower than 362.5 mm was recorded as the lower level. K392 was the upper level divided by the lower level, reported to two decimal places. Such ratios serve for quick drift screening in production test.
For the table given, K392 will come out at 1.12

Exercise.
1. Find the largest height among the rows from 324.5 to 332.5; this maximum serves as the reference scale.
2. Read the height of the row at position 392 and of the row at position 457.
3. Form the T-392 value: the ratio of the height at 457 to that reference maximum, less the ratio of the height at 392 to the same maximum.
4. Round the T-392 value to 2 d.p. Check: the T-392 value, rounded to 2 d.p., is -0.17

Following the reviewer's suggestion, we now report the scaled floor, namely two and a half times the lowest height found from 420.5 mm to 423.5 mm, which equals 259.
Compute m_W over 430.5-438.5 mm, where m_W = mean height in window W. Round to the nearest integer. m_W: 95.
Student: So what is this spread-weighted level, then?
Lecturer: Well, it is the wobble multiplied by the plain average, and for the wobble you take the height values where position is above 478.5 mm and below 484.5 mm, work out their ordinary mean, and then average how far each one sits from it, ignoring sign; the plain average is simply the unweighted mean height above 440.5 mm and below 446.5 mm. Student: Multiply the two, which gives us 171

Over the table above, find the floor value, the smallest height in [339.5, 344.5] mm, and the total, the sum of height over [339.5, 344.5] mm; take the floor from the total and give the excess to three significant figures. 343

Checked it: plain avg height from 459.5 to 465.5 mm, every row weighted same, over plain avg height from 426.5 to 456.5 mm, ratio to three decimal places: 0.981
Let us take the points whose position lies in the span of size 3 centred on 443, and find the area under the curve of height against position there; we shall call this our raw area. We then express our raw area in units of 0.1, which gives 2766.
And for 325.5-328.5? 2522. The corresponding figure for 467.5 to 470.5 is 2729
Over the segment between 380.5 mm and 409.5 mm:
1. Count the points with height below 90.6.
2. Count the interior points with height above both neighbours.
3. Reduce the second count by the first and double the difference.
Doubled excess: 16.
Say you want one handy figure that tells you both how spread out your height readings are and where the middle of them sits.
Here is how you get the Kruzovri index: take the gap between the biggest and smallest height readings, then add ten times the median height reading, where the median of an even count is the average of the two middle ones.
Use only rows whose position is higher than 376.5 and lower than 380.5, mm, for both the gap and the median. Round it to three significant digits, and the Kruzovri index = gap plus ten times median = 968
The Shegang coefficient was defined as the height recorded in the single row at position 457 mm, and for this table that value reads 90.83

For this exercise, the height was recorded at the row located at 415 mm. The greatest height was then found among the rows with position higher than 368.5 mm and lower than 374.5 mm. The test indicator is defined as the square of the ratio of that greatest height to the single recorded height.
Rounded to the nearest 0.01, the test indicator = 0.72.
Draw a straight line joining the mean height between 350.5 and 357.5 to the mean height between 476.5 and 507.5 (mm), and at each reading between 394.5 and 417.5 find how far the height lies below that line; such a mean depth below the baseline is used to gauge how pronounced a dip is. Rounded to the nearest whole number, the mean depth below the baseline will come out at -13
